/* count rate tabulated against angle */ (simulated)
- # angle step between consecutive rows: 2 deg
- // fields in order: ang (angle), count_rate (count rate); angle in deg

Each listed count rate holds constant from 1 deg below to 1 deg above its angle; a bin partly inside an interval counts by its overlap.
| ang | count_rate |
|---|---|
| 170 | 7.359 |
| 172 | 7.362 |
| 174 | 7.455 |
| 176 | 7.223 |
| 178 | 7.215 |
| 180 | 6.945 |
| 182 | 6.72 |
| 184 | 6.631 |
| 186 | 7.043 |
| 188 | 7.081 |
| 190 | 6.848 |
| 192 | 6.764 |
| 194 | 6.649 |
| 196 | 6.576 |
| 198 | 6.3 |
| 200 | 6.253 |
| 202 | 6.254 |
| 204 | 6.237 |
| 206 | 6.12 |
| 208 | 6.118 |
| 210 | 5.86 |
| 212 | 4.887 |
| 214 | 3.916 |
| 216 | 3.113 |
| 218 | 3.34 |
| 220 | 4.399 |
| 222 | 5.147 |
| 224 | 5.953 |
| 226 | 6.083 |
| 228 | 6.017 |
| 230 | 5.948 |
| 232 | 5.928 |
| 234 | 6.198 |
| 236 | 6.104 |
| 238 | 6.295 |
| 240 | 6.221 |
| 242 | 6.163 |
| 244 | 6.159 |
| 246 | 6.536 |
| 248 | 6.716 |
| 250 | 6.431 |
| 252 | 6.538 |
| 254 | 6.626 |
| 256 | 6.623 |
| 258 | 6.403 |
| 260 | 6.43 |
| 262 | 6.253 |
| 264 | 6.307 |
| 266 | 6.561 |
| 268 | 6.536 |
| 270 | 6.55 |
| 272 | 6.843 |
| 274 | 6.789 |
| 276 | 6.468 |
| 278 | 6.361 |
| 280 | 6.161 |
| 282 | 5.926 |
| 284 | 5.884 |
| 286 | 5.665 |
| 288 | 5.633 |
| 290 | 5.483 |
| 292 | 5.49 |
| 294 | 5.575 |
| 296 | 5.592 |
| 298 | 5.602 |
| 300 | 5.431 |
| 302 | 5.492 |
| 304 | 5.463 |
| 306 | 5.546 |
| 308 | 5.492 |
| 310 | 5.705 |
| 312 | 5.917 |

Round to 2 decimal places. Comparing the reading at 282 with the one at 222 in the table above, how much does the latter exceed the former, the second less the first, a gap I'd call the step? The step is -0.78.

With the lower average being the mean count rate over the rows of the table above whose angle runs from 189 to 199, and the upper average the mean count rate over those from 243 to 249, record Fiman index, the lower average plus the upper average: 13.1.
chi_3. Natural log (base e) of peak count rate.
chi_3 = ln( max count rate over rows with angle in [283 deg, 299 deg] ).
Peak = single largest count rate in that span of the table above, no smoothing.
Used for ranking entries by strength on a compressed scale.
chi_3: 1.77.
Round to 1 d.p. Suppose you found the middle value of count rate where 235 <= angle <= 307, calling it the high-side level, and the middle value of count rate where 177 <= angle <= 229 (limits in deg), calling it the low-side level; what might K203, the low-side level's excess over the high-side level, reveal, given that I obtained 0.0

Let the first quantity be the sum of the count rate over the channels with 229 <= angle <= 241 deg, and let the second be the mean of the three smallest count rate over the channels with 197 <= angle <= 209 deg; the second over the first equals 0.168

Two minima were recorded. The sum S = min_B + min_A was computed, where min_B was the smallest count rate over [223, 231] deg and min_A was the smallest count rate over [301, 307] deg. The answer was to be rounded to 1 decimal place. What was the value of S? 11.4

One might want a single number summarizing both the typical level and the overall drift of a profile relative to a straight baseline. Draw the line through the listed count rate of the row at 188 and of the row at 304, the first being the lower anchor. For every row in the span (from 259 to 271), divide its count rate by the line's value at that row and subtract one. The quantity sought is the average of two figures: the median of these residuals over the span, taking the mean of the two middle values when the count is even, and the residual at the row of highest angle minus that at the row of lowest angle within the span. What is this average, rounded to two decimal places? 0.06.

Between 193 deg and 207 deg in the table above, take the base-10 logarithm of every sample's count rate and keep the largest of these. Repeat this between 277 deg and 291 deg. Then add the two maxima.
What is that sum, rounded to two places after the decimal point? 1.63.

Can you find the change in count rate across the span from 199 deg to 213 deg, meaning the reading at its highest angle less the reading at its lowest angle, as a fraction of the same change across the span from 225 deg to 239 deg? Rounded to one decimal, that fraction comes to -6.4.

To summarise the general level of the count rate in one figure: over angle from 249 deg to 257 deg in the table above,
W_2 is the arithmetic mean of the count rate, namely 6.55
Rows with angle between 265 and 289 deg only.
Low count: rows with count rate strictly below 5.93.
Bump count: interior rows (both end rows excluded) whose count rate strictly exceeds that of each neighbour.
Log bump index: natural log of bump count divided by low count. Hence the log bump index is -1.4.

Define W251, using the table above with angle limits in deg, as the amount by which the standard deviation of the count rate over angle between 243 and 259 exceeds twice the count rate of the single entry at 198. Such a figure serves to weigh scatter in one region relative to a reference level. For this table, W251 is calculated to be -12.4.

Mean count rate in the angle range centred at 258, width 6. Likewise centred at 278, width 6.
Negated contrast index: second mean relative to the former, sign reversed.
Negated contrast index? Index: -0.98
